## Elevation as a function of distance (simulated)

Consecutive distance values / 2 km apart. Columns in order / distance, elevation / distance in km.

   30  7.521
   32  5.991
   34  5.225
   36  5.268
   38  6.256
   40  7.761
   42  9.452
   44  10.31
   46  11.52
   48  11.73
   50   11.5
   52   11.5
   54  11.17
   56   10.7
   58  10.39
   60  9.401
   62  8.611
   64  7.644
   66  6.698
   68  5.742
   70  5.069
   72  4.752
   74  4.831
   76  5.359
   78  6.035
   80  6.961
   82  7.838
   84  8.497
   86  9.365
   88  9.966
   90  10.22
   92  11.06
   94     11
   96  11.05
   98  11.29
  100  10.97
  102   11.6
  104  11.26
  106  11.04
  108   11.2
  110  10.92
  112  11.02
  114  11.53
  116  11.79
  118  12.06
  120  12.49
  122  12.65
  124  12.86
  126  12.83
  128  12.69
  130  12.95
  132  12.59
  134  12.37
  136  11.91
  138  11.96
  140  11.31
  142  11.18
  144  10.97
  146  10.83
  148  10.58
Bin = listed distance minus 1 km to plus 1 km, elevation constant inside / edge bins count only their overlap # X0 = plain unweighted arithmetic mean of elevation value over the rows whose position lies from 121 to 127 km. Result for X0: 12.8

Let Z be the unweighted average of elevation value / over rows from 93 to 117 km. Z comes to 11.2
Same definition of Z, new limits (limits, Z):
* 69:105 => 8.7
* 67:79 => 5.3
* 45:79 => 8.4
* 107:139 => 12.1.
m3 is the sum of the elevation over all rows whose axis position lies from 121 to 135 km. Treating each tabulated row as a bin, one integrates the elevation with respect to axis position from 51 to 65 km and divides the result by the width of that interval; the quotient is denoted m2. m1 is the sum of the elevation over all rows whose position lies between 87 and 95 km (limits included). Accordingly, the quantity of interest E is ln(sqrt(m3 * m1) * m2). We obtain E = 6.4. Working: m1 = 42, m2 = 9.9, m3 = 89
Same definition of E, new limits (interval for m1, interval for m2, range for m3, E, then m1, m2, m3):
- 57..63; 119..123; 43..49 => 6.0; 28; 12.6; 34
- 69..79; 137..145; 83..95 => 6.1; 26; 11.4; 60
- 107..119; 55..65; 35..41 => 5.8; 69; 9.3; 19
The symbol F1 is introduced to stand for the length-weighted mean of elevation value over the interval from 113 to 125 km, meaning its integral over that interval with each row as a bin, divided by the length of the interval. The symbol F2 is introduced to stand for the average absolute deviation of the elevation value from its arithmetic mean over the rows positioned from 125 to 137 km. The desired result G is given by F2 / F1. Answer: 0.023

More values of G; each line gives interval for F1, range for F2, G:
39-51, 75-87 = 0.118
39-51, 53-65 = 0.106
